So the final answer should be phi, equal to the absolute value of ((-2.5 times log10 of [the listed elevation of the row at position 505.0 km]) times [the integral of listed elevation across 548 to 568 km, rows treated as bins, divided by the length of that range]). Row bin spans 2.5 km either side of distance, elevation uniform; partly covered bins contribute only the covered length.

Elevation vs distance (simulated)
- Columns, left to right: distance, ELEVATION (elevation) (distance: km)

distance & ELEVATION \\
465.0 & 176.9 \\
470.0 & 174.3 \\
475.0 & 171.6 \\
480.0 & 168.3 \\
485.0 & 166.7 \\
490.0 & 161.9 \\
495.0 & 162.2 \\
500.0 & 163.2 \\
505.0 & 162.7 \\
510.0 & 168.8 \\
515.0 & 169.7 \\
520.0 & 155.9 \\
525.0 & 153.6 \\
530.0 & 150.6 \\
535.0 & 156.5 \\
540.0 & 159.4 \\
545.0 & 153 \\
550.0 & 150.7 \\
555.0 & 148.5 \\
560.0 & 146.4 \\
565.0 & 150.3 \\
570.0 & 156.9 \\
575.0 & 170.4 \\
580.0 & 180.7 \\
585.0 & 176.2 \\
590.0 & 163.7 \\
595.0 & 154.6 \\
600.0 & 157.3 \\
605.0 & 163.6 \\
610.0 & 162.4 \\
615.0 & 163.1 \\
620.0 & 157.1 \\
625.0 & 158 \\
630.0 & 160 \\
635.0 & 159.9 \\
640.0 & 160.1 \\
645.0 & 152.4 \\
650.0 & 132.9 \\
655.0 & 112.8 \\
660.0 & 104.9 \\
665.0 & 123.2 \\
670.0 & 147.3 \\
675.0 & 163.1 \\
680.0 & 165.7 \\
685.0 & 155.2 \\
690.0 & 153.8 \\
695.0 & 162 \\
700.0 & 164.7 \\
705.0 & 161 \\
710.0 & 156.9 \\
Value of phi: 824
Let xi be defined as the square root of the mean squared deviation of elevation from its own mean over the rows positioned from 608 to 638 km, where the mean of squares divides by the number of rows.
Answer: 2.2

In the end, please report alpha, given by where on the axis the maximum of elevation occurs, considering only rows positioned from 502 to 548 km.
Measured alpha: 515.0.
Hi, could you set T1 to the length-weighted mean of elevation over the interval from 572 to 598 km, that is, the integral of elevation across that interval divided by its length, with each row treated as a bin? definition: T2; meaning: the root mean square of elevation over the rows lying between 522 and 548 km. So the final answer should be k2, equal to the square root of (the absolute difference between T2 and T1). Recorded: 3.74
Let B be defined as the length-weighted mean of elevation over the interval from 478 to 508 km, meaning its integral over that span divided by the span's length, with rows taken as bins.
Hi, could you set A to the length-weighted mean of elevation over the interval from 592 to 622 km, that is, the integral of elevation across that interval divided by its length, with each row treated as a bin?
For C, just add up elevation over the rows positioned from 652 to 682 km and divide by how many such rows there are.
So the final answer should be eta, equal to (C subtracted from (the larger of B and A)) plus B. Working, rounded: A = 160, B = 164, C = 136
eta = 192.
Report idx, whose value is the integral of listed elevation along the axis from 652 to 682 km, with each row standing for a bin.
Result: 4069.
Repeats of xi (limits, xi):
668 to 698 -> 6.3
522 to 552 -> 3.1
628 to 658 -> 17.8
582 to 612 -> 6.8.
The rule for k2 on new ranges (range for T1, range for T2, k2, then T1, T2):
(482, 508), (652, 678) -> 5.61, 164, 132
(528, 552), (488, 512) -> 3.10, 154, 164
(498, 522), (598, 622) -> 1.88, 164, 161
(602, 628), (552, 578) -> 2.45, 161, 155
